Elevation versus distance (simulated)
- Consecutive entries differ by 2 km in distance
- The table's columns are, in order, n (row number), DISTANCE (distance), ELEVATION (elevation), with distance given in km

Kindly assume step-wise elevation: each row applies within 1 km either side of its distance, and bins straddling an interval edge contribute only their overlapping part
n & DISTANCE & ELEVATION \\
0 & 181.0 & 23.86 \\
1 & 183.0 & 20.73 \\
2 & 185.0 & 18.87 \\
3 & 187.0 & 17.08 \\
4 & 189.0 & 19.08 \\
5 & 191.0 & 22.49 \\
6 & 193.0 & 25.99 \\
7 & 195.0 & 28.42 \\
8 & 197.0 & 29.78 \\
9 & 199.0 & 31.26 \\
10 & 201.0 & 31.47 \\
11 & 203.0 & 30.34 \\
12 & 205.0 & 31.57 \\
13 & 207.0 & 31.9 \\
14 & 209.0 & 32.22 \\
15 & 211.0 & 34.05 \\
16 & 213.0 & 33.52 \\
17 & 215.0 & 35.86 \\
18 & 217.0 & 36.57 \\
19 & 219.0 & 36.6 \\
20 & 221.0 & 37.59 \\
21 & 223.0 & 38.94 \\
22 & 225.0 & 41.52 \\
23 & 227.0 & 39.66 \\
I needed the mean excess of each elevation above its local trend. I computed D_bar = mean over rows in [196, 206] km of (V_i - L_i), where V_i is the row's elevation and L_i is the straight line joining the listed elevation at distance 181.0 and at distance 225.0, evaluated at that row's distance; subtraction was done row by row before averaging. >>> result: -1.0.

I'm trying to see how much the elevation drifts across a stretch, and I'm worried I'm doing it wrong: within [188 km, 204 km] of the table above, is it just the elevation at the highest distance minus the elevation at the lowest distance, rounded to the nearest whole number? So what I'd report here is 11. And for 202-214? 3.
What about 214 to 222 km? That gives 2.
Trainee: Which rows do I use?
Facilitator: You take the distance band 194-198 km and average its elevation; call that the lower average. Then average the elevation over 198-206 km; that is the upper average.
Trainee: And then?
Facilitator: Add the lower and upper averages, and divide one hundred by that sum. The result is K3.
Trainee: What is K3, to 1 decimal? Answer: 1.7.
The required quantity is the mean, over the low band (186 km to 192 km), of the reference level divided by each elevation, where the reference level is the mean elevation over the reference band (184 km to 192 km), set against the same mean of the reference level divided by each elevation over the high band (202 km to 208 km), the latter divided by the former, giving 0.62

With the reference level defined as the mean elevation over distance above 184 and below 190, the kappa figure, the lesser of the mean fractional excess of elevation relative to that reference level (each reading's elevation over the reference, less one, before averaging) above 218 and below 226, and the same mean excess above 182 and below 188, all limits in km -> 0.0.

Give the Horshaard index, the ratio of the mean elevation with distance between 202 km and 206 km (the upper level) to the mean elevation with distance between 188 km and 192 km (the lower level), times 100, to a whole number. 149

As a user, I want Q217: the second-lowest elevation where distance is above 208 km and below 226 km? 33.52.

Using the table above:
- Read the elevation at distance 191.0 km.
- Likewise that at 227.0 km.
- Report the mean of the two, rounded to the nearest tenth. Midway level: 31.1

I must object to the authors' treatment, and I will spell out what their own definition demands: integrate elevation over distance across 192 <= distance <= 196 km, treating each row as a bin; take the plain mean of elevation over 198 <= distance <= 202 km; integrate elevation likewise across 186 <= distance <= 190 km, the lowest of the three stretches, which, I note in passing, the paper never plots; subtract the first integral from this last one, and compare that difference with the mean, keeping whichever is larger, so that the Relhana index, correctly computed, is 31.4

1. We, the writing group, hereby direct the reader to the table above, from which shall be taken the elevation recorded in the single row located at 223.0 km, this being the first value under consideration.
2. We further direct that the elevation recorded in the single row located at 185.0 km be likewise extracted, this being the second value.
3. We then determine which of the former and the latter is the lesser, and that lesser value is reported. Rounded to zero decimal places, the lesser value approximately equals 19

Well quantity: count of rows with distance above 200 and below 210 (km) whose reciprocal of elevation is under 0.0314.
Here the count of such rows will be 2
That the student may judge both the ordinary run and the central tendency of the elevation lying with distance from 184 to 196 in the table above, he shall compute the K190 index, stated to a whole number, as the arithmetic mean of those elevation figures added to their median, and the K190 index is 43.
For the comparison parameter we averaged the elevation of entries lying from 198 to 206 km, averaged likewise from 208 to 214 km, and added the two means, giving 64.4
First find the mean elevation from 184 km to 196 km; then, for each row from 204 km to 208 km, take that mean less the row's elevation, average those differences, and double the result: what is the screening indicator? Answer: -19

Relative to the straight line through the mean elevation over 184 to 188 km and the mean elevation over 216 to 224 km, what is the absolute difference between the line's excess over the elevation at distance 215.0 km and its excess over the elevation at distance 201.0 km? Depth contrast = 3.6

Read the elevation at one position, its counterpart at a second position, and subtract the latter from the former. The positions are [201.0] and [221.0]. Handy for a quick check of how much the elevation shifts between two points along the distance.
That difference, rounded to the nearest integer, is -6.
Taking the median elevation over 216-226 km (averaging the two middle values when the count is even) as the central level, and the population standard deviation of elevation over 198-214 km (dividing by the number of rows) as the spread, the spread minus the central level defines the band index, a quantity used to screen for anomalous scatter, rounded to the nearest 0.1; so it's -36.5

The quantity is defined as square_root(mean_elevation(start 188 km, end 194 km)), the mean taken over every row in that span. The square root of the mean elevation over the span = 4.7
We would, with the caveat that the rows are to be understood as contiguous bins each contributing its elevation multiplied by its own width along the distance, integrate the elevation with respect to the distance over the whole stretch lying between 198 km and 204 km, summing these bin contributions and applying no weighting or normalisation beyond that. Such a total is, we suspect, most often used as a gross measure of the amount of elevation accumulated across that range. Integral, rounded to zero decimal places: 186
